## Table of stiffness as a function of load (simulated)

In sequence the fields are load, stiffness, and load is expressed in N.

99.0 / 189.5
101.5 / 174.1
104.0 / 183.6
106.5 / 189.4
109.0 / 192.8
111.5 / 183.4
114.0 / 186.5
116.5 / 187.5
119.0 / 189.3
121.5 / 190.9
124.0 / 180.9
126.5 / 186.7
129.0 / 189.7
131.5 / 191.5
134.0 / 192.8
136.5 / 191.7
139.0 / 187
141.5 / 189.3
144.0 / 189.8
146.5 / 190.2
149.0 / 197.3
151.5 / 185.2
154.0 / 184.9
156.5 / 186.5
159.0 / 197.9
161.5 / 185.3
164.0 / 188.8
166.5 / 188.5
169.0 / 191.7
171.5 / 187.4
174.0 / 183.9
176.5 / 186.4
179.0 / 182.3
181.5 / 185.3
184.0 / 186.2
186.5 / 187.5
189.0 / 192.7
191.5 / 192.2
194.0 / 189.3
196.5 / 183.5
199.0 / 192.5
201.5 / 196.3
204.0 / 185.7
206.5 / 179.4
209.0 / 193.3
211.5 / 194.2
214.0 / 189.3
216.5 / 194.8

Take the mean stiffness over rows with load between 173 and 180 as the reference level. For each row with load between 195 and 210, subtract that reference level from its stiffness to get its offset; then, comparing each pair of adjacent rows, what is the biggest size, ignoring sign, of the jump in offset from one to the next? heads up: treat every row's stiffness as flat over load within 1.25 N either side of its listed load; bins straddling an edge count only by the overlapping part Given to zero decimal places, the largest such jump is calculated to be 14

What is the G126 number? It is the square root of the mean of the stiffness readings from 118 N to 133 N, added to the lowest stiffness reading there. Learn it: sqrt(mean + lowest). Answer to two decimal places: 19.21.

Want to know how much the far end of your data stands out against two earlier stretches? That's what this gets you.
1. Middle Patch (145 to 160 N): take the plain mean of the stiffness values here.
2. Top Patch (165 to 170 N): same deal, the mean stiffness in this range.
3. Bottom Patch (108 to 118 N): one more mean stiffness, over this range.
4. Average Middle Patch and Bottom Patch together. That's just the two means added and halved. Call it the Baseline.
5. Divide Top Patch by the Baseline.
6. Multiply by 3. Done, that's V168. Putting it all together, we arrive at 3.02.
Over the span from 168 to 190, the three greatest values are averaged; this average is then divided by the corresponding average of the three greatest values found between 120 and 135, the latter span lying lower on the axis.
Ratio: 0.99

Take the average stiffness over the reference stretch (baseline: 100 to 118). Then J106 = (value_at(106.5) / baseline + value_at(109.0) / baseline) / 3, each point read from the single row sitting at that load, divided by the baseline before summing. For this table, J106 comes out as 0.687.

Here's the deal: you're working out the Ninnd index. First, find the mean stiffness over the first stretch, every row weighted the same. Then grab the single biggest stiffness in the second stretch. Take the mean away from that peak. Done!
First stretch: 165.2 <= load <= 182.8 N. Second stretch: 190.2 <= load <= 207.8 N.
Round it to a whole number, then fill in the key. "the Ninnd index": 10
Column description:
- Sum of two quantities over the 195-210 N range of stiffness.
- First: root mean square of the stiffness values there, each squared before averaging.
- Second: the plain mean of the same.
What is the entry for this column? 377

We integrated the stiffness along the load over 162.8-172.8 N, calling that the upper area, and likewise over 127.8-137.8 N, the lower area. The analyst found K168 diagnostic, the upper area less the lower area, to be -23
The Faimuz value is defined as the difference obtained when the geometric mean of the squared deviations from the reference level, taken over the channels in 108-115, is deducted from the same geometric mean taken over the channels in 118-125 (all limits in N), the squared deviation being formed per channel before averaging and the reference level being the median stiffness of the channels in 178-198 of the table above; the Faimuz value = 11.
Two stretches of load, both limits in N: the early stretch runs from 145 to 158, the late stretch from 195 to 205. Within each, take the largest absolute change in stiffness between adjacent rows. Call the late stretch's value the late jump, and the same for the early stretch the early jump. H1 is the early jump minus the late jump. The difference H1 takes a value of 1.5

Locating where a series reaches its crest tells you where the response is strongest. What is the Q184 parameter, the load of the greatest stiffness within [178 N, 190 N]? 189.0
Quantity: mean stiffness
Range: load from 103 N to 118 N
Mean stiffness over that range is 187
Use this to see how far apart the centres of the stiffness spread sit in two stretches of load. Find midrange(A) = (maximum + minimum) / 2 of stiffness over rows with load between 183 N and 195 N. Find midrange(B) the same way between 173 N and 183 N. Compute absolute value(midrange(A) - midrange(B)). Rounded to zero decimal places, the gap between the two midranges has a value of 5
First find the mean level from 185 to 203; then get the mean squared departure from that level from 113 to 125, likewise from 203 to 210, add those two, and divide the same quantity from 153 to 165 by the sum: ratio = 0.35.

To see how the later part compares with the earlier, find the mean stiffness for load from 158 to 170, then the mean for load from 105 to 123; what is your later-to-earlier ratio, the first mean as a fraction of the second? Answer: 1.010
